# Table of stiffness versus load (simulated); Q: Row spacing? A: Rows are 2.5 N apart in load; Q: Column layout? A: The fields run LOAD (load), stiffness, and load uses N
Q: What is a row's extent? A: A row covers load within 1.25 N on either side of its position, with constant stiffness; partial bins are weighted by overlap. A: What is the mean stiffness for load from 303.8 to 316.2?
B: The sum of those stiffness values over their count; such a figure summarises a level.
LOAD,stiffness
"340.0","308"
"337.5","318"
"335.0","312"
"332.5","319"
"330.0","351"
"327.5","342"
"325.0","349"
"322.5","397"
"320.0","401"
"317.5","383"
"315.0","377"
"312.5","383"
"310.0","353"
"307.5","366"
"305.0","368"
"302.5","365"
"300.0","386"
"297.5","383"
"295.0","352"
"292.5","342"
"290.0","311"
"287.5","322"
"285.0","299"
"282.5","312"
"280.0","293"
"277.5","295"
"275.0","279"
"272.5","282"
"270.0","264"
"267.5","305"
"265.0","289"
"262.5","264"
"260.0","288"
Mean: 369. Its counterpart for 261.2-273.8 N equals 281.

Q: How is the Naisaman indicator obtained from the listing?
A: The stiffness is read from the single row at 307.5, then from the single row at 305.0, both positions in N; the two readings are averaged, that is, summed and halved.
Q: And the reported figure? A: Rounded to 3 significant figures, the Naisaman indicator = 367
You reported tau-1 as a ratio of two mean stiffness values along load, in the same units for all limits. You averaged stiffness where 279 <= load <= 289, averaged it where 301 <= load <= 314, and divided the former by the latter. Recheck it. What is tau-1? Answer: 0.84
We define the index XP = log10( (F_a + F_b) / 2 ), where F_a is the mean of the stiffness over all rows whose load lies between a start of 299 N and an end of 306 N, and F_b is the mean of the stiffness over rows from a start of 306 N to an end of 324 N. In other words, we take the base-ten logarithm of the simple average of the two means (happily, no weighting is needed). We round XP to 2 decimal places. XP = 2.58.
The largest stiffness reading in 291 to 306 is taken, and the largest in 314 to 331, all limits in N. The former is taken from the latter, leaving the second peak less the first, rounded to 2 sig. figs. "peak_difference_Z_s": 15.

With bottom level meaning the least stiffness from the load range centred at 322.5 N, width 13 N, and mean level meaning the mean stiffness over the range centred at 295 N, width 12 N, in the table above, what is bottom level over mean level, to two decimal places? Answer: 0.96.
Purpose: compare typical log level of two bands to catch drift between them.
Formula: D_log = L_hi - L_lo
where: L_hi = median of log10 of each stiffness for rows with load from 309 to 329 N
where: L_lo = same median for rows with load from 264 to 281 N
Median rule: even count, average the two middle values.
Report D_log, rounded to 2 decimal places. 0.12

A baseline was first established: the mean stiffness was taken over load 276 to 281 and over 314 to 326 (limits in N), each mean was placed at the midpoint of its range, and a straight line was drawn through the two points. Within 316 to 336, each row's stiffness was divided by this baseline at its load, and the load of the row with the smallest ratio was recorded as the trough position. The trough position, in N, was 335.0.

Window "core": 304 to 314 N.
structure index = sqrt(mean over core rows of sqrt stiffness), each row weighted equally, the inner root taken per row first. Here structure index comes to 4.38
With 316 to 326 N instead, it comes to 4.42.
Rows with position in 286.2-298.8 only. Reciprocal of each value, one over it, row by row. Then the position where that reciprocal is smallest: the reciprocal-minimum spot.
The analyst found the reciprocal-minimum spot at 297.5 N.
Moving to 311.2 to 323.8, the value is 320.0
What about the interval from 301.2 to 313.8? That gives 312.5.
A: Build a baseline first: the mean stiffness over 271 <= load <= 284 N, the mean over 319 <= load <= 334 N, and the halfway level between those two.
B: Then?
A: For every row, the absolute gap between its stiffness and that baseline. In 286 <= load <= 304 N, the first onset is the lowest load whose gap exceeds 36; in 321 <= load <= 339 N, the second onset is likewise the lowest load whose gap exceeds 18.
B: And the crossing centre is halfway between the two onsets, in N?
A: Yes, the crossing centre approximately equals 310.0 N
